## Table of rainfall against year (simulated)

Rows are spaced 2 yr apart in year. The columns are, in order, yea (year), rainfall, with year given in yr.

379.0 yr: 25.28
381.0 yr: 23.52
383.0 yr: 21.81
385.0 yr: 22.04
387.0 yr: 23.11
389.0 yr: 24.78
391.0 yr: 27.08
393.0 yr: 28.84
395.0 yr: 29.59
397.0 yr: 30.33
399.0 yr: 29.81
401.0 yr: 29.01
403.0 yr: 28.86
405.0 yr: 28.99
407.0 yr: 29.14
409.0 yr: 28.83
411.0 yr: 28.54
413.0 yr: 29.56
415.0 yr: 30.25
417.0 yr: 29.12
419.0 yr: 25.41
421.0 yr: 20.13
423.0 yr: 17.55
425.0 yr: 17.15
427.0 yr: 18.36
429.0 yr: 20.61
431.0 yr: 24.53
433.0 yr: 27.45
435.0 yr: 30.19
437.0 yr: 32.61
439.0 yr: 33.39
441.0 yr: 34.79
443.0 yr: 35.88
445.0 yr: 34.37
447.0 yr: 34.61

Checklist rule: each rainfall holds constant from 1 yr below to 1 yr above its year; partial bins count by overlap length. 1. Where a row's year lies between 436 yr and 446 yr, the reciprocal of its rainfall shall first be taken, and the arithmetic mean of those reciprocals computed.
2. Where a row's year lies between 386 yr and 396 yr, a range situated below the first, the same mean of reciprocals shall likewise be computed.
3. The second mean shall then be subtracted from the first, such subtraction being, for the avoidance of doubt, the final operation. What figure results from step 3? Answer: -0.0085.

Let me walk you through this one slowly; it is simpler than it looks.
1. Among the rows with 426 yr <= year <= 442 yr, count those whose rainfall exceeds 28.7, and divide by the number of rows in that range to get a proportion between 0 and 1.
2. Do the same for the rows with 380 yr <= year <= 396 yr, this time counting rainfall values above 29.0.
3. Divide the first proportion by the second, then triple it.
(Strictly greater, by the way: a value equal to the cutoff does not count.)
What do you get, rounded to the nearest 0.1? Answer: 12.0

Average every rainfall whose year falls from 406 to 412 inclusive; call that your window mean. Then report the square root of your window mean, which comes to 5.4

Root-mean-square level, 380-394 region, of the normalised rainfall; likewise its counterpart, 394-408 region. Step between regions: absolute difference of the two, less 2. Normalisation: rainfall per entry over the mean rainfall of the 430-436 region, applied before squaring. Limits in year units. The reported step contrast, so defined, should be -1.82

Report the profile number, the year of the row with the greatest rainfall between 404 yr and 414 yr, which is 413.0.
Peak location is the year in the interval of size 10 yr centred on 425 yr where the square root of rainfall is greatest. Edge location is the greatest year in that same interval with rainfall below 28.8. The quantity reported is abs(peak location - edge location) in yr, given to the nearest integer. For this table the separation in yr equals 0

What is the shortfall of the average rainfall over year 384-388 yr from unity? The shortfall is -21.6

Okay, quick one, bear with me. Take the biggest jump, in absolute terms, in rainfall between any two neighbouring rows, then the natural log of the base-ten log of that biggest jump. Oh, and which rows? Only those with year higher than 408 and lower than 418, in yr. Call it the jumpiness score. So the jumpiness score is -2.9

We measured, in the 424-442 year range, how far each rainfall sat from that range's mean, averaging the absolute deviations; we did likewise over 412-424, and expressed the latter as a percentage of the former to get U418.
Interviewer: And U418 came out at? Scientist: 76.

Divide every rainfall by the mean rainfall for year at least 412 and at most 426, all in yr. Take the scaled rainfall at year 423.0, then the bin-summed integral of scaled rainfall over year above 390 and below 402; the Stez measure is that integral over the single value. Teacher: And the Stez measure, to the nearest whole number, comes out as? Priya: 20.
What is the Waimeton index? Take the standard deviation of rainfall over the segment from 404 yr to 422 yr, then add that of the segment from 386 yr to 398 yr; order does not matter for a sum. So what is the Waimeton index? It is 6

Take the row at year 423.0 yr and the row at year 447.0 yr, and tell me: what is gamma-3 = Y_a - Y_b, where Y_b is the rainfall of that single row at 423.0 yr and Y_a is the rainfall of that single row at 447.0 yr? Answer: 17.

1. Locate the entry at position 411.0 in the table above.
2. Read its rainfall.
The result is 28.54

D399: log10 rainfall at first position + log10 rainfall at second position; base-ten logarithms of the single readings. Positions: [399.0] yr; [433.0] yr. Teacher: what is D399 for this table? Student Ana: 2.91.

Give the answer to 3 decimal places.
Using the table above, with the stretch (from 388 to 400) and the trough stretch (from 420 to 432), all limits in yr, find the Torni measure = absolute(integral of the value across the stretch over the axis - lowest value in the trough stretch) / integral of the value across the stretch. 0.950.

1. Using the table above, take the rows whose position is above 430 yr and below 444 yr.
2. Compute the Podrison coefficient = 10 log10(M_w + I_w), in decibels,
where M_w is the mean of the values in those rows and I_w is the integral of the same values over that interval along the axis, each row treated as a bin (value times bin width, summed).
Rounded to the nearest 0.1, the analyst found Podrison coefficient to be 26.7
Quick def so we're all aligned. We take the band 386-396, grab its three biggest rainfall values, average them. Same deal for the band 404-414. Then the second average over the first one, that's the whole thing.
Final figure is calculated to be 1.03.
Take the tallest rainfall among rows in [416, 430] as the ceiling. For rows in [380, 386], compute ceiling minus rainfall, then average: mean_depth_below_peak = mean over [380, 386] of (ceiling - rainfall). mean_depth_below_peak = 7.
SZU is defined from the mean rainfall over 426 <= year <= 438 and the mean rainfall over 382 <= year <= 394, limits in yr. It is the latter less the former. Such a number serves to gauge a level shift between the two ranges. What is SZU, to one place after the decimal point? -1.0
